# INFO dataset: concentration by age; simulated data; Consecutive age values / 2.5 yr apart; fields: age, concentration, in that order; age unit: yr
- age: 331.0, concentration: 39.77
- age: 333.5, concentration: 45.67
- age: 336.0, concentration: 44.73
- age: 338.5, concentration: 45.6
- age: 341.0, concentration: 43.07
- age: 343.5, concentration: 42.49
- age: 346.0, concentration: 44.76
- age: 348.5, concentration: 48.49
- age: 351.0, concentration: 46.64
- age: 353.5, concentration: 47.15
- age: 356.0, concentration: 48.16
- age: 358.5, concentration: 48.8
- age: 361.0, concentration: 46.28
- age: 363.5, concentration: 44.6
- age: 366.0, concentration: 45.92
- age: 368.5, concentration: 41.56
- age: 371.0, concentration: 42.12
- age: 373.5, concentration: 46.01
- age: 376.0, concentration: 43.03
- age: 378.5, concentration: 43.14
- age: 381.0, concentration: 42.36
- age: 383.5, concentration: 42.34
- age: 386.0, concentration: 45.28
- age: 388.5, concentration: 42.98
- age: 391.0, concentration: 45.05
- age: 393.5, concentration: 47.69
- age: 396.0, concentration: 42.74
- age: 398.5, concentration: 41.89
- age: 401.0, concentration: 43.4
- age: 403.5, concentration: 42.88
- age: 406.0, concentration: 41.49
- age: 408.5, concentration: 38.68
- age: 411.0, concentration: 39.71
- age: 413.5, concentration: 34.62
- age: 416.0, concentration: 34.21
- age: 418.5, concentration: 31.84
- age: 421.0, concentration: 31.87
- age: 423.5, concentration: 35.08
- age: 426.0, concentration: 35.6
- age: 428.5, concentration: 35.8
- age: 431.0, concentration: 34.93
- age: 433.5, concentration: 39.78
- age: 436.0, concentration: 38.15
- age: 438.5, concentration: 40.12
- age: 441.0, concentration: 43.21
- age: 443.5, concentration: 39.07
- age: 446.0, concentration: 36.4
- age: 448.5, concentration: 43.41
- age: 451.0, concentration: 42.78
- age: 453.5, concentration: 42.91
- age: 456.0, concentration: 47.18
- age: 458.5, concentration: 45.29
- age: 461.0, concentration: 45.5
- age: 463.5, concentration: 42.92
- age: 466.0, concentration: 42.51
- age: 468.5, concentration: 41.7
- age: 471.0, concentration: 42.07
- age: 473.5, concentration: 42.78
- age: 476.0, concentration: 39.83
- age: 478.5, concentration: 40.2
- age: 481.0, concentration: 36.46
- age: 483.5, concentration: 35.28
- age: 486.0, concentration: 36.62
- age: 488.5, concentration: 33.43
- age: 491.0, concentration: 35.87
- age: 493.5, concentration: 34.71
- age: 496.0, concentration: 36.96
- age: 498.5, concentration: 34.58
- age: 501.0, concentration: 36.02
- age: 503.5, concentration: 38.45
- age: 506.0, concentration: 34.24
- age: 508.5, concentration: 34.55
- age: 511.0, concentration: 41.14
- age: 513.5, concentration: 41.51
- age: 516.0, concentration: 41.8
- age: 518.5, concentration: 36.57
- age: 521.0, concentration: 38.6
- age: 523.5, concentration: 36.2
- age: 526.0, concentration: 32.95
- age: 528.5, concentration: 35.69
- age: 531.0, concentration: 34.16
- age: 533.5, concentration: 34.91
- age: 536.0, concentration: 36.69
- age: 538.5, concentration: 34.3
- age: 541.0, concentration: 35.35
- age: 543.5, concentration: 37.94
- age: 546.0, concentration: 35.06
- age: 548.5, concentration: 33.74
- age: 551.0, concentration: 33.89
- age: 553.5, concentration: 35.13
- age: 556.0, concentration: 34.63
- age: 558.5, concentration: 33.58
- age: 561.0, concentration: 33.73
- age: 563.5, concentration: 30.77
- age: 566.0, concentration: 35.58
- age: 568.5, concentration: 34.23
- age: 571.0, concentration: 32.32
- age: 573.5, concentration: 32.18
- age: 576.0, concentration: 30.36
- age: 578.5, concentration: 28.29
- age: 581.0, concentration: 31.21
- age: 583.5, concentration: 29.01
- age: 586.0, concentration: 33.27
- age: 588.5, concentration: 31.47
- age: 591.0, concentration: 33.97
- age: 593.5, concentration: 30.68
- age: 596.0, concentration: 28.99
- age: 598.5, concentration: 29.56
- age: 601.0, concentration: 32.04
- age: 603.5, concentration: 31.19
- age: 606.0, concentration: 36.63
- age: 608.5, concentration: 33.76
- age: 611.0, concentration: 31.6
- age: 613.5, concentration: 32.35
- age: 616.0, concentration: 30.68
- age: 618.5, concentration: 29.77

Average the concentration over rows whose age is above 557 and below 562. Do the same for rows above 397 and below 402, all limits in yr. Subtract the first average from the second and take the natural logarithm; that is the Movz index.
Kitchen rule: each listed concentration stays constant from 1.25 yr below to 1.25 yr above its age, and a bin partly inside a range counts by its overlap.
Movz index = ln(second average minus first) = 2.2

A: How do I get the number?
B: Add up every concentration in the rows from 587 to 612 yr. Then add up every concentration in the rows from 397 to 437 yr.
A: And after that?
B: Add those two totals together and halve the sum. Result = 460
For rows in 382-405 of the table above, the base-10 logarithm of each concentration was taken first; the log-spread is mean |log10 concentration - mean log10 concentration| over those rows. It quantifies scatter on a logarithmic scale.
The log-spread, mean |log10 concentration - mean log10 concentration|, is 0.0143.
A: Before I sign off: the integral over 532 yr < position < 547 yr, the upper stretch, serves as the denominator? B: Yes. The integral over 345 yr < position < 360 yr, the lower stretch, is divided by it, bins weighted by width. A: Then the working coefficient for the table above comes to 1.33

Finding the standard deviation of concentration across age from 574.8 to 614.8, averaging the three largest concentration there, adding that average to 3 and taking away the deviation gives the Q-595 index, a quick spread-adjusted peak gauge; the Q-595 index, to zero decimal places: 36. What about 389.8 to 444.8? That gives 44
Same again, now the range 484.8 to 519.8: 42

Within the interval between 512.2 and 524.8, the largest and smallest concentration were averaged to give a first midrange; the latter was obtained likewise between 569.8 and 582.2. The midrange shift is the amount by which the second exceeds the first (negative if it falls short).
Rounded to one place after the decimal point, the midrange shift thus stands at -8.7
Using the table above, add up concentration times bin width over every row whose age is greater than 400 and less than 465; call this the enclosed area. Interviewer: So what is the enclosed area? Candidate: 2567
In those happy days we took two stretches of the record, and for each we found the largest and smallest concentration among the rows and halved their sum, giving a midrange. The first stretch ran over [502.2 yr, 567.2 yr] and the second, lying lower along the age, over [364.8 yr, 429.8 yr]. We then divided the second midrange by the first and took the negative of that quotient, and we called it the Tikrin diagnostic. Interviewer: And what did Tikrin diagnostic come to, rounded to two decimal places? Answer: -1.10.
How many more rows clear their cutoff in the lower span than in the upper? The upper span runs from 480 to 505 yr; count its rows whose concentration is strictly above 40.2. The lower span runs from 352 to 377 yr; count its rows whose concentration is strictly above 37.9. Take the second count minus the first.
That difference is 10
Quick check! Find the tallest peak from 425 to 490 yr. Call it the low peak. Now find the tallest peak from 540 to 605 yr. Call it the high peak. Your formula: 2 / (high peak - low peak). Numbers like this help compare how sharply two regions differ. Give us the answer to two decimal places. -0.22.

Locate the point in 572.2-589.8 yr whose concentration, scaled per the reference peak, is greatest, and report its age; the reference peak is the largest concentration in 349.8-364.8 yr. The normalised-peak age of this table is 586.0 yr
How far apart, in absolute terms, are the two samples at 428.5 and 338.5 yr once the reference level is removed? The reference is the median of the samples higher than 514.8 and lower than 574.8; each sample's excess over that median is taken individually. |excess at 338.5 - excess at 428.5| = 10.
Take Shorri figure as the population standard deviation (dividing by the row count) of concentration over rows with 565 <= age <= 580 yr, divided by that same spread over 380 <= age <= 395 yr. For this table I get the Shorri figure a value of 1.24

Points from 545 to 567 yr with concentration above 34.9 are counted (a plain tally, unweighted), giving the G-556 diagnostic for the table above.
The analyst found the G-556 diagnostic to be 3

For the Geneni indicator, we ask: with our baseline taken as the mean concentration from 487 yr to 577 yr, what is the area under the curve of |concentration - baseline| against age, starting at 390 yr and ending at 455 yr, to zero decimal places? 309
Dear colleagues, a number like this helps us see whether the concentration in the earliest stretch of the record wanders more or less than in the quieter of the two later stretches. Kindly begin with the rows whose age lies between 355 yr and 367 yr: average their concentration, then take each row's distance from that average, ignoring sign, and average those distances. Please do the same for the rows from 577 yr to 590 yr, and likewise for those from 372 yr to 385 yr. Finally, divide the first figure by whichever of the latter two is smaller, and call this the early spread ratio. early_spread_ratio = 1.3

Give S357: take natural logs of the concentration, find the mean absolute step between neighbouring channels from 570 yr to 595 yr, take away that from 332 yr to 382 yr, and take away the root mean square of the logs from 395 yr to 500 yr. -3.63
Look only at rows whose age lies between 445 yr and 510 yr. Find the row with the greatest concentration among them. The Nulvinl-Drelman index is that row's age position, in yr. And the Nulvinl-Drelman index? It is 456.0 yr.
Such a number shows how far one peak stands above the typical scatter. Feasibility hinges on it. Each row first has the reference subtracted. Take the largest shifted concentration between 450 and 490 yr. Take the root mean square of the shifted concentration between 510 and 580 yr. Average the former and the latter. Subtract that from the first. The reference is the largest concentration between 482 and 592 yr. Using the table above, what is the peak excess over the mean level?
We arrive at -1.0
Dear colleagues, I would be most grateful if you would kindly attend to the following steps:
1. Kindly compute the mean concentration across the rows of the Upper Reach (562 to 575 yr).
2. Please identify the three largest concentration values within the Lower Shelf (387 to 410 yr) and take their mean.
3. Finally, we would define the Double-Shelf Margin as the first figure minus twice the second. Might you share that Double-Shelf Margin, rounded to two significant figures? -58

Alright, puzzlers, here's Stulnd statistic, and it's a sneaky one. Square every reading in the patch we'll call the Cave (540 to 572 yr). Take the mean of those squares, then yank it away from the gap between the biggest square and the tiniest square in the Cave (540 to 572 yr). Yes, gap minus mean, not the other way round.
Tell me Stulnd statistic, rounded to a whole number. -687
